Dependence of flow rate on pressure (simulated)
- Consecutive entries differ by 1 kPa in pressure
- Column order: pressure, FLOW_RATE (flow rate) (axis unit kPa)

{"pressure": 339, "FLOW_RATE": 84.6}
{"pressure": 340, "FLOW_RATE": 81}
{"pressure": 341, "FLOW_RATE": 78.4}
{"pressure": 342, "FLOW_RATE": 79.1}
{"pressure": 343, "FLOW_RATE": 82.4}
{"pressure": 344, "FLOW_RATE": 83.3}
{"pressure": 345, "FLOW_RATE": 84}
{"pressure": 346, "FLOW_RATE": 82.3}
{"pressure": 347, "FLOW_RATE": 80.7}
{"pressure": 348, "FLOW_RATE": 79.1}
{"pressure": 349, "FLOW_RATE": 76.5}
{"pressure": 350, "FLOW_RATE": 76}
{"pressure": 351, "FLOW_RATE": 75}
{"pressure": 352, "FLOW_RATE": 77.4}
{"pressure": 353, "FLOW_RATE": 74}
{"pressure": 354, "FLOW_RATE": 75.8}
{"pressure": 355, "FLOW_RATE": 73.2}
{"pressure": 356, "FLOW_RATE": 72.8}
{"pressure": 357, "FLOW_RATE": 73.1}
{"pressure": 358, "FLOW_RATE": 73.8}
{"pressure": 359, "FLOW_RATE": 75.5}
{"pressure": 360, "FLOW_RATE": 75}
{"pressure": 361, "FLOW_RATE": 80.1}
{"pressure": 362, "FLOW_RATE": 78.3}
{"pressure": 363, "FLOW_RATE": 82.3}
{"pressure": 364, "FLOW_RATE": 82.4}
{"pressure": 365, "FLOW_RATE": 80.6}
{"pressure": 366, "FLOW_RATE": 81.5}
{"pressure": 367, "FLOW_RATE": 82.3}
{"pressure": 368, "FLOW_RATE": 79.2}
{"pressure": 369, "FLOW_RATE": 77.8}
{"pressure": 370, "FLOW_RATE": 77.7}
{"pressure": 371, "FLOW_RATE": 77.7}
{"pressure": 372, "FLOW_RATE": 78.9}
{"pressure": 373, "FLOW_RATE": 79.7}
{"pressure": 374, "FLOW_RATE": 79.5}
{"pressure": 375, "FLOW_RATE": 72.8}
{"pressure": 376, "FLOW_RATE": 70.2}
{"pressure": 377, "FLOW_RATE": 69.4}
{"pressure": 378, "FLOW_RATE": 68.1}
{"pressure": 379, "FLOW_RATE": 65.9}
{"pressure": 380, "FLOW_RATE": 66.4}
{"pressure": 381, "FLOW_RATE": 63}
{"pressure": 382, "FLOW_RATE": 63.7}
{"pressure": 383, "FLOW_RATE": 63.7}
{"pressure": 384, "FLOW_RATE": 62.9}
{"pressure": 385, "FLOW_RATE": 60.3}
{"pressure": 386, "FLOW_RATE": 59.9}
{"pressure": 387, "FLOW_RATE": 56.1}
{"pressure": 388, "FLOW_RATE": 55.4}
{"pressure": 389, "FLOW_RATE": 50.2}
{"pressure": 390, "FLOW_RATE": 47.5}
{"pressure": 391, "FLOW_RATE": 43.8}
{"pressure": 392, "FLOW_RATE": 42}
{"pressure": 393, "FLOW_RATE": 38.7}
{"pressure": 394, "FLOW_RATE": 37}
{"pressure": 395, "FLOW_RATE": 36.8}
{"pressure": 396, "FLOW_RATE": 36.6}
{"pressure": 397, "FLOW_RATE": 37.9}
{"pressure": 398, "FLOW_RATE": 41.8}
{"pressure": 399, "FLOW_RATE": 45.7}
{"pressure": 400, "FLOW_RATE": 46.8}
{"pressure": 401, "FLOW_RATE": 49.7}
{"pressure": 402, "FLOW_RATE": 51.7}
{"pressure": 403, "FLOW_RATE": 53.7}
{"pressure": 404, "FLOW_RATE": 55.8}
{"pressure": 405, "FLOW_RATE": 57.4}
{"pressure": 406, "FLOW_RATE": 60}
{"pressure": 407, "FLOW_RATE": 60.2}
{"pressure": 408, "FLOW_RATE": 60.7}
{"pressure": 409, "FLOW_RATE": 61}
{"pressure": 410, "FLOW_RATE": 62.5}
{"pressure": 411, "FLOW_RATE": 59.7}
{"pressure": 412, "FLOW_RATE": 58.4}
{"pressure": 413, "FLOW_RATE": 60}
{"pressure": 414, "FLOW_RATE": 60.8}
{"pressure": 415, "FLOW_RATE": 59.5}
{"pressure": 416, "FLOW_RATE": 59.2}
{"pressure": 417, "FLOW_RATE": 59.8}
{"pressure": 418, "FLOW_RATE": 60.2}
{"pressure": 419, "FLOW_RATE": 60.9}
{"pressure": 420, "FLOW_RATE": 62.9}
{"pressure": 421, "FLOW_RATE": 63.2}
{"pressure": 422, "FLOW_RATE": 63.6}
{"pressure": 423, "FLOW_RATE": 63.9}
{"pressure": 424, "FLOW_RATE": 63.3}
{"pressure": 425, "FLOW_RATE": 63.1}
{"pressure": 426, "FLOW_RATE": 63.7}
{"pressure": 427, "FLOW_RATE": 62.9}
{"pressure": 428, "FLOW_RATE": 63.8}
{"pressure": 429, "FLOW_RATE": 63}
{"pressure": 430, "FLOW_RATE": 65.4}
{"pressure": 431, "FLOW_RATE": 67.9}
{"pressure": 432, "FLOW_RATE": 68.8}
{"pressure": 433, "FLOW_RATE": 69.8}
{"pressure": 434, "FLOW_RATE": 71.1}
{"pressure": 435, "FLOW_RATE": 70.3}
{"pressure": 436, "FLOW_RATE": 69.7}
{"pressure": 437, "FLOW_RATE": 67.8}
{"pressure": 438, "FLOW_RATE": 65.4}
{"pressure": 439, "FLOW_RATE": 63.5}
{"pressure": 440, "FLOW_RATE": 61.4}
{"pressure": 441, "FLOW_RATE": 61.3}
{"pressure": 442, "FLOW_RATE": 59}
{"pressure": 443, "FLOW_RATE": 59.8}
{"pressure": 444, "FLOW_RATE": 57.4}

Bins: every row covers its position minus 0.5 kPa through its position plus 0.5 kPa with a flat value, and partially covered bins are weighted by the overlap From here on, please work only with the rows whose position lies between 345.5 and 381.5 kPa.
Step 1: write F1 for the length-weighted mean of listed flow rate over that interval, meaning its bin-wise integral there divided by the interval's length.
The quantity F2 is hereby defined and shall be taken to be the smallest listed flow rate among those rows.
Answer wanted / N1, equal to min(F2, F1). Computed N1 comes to 63.0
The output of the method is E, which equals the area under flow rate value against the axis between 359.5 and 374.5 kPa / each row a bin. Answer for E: 1193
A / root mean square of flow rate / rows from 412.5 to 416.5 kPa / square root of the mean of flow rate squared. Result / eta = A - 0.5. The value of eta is 59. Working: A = 60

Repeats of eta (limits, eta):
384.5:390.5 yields 55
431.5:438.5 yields 69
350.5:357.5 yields 74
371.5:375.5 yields 77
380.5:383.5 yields 63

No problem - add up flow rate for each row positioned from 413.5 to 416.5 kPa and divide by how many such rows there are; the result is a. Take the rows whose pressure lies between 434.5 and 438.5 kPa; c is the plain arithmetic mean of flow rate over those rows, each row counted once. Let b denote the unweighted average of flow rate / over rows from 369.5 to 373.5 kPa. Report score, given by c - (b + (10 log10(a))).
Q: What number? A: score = -28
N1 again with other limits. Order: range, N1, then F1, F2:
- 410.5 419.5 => 58.4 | 60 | 58.4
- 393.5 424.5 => 36.6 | 55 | 36.6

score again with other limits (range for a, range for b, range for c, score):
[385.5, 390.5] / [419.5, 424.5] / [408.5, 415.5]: -20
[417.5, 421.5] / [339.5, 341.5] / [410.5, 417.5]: -38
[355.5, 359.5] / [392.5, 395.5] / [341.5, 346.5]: 26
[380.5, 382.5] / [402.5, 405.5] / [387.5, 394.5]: -29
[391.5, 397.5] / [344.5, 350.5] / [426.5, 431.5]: -31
